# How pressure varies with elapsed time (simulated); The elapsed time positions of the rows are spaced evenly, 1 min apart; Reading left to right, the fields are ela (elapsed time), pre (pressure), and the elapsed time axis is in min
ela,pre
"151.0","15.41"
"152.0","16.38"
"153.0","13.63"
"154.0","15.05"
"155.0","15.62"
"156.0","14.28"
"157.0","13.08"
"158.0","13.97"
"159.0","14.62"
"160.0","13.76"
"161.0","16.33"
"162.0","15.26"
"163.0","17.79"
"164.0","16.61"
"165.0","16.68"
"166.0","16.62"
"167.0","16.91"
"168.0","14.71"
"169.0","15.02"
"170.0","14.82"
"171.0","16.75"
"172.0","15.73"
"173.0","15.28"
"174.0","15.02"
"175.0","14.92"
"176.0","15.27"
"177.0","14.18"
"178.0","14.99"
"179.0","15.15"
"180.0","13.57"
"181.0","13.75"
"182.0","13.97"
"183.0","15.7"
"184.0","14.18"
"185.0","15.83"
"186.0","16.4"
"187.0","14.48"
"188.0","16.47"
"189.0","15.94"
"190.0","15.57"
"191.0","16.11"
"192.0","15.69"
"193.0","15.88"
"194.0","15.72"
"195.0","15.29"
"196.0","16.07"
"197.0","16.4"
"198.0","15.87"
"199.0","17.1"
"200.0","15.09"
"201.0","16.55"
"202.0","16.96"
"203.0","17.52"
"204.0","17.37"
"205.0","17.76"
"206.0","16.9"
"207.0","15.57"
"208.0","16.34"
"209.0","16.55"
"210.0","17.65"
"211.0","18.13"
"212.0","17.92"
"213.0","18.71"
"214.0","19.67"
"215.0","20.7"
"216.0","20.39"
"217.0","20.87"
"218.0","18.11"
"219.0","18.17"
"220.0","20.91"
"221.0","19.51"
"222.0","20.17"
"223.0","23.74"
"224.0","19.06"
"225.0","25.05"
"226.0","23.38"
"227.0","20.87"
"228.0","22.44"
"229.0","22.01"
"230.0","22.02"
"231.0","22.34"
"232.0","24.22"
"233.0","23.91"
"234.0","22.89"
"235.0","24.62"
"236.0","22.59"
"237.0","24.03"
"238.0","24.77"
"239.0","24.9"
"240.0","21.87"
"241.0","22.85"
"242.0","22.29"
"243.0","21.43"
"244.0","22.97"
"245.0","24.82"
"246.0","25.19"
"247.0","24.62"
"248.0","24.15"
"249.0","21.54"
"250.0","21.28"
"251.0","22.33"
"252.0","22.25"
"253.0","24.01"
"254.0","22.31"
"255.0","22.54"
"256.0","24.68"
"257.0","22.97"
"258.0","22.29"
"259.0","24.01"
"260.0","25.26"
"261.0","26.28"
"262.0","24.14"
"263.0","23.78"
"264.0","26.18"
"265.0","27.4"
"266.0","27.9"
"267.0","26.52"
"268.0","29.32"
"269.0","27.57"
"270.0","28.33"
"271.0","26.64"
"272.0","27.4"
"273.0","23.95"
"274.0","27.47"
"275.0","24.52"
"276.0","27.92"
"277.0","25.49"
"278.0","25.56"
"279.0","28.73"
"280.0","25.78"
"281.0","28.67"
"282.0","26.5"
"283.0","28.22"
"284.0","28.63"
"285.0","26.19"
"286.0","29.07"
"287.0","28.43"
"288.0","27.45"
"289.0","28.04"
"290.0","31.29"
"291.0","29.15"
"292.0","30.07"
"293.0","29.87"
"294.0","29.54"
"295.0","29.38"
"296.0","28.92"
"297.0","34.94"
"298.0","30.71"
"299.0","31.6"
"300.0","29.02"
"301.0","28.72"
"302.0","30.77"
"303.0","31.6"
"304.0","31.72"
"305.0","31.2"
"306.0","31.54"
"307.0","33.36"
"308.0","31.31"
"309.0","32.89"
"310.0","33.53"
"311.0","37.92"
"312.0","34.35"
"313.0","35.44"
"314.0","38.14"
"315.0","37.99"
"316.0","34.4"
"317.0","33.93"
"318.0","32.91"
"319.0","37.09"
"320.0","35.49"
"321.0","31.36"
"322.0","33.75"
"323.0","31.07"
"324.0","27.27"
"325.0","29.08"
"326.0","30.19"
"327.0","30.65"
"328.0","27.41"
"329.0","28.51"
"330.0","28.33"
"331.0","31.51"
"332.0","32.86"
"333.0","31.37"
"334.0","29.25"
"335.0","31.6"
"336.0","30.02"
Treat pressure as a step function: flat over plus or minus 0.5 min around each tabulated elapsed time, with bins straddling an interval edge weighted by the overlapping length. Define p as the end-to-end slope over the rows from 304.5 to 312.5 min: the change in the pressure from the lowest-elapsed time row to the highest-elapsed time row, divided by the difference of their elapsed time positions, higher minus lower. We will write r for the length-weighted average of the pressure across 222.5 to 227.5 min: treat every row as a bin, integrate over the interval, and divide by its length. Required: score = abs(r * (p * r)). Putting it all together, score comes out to 226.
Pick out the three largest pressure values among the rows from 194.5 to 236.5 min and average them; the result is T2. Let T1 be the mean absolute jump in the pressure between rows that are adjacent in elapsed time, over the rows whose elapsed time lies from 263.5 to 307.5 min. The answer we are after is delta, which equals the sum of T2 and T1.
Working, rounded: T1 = 1.7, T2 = 25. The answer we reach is 26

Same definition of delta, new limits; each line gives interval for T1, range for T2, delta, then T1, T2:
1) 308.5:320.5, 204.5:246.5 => 27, 2.1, 25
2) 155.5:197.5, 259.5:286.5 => 30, 0.9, 29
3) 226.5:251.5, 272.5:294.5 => 31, 1.1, 30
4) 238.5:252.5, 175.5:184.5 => 16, 1.1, 15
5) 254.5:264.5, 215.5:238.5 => 26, 1.5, 25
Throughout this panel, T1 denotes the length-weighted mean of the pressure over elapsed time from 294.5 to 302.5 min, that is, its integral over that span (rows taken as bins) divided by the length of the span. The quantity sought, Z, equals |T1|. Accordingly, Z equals 31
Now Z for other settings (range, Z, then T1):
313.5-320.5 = 36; 36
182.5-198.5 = 16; 16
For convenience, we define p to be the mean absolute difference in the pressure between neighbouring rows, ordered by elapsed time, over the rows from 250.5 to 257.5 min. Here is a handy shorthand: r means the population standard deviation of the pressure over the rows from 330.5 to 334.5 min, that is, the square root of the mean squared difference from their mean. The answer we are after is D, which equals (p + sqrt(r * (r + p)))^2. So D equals 10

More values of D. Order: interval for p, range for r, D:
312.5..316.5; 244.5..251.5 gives 20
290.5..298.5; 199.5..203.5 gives 11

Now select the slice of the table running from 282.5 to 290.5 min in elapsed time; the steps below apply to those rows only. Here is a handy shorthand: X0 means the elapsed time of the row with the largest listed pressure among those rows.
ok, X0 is 290.0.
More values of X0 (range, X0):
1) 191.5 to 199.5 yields 199.0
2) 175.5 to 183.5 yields 183.0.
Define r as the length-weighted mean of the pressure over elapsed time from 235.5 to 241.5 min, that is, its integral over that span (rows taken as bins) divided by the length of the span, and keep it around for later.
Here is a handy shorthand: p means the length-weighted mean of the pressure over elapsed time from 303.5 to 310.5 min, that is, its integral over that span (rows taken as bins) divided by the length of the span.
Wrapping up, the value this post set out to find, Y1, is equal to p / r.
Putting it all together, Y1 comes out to 1.4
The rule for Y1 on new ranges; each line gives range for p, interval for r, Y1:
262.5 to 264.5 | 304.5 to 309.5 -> 0.8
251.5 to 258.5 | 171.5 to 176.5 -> 1.5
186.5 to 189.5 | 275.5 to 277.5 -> 0.6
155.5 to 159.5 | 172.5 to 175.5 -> 0.9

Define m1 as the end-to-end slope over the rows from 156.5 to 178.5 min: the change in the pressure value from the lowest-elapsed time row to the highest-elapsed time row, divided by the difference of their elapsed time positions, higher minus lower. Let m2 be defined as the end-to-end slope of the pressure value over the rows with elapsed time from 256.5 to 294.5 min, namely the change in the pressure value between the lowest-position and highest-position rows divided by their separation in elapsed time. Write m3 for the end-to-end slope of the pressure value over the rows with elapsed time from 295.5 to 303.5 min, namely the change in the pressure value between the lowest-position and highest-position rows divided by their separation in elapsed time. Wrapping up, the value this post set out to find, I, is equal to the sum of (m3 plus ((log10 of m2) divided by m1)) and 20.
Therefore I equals 12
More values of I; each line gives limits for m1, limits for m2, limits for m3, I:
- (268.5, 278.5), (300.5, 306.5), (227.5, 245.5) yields 21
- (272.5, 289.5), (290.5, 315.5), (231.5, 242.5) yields 18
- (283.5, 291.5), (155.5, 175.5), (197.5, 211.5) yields 0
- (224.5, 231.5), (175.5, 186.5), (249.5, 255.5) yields 22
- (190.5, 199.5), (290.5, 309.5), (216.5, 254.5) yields 15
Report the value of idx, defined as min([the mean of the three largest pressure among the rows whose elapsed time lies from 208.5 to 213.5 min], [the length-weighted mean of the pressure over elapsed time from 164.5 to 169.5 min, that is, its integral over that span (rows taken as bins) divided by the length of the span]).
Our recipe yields 16.0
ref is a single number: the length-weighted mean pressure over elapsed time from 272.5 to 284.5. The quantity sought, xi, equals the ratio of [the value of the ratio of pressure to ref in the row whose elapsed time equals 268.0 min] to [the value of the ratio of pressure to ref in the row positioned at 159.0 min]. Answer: 2.0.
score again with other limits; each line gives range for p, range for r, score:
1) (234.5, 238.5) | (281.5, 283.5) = 37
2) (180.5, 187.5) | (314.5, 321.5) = 147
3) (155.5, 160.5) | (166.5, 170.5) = 31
